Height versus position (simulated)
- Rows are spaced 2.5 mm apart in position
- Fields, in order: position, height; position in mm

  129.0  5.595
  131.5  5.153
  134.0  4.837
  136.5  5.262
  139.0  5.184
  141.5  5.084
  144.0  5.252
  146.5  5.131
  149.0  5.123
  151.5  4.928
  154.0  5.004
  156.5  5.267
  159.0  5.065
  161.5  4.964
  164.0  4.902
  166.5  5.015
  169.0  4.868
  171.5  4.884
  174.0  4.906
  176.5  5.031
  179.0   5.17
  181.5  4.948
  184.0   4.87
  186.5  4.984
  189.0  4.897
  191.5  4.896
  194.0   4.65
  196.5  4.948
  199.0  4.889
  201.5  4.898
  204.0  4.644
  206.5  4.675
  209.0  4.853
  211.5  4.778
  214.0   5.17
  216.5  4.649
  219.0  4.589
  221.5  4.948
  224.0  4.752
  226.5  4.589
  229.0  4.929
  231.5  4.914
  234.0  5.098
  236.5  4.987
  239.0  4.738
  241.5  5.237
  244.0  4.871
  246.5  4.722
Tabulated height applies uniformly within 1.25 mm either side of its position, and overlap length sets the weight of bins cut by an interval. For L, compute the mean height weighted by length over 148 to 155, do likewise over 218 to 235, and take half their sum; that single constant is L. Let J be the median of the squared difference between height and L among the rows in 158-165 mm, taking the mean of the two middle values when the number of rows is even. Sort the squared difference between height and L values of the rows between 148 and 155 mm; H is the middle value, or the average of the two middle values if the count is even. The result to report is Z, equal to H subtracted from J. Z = -0.005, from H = 0.007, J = 0.00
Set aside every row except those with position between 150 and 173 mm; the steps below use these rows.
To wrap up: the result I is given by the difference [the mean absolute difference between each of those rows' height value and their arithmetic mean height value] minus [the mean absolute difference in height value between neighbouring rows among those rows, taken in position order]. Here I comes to -0.034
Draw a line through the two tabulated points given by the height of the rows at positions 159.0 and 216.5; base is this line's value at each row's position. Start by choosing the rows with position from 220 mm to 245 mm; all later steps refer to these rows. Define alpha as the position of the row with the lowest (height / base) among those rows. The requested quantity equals 226.5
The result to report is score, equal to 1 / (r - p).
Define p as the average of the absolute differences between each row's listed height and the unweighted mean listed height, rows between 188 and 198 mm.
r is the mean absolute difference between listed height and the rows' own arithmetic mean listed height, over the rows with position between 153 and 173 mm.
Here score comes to -138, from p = 0.10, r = 0.09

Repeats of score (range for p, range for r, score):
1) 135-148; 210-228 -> 10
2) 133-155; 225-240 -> 34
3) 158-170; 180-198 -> 111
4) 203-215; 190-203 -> -15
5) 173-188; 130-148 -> 52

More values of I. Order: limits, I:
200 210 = -0.046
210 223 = -0.147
